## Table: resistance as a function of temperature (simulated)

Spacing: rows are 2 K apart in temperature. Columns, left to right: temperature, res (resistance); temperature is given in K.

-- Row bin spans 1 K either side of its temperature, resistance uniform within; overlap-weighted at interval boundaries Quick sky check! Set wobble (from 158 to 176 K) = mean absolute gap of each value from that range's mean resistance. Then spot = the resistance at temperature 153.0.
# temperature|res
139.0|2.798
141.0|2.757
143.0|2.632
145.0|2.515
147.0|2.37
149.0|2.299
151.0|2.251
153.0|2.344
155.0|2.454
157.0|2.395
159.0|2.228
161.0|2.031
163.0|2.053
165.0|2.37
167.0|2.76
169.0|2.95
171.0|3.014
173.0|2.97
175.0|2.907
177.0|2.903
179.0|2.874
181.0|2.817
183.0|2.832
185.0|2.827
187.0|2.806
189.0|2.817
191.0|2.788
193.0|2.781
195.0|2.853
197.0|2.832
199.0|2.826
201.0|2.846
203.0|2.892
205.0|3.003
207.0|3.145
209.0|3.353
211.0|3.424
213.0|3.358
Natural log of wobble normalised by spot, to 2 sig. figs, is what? -1.8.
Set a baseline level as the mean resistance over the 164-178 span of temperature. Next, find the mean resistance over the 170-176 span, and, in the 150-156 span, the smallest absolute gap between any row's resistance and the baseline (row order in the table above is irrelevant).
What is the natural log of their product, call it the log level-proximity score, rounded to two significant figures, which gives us 0.13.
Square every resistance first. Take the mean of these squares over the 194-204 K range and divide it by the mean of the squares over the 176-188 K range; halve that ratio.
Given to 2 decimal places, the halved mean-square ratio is 0.50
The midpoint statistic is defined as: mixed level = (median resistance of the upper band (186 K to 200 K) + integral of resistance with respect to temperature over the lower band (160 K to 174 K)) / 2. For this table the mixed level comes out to 19.6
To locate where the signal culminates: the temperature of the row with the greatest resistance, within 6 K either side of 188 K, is 183.0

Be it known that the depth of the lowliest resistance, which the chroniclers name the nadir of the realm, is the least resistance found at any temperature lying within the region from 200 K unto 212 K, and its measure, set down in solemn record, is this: 2.846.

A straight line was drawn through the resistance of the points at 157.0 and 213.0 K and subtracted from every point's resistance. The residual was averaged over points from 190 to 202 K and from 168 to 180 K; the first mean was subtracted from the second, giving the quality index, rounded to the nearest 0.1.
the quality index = 0.5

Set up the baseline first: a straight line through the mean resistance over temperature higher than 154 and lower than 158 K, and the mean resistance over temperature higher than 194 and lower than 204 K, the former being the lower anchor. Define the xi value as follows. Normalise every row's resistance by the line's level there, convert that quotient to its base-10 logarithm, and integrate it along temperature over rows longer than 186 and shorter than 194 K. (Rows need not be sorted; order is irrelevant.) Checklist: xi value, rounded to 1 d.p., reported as 0.0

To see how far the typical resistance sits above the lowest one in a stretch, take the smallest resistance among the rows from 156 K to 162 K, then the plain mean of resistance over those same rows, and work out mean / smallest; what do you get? 1.09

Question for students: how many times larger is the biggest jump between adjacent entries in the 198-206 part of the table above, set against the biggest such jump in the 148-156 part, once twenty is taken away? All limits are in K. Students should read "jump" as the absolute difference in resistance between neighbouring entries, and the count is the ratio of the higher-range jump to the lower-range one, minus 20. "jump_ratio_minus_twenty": -19.0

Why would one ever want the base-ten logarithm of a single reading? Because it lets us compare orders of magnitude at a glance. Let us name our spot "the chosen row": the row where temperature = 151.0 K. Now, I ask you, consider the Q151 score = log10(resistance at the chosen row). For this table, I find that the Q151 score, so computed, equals 0.352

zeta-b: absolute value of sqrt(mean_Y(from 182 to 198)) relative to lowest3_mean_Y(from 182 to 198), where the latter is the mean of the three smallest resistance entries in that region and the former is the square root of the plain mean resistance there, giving 0.60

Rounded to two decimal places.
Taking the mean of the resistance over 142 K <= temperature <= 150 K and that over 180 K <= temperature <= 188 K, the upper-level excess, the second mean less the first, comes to 0.37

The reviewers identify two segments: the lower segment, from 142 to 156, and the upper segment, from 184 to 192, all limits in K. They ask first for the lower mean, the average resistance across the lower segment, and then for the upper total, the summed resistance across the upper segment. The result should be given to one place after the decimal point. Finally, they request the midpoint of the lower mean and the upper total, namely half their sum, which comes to 6.8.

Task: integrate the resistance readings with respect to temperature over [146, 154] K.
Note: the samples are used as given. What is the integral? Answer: 19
